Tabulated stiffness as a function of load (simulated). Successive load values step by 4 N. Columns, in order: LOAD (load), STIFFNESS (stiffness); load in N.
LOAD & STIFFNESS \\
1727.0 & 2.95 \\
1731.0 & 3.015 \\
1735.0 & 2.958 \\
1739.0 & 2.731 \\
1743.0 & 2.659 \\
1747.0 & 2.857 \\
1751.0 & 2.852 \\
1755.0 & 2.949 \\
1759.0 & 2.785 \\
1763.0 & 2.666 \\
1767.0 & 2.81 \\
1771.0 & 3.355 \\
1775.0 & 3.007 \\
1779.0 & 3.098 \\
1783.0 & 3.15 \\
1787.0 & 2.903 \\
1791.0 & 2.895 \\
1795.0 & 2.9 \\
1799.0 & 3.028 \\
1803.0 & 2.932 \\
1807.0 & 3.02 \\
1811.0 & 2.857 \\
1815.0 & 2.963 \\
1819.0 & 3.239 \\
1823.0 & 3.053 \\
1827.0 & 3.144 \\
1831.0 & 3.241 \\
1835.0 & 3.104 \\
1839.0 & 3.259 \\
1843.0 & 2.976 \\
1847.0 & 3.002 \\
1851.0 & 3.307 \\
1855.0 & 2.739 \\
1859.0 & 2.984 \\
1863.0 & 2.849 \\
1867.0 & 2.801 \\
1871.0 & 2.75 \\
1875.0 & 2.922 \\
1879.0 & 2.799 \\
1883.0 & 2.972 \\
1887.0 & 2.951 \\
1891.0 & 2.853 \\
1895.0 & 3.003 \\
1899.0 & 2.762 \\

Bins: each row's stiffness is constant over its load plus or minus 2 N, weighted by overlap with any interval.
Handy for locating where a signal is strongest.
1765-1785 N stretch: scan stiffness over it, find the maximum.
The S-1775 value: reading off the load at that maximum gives 1771.0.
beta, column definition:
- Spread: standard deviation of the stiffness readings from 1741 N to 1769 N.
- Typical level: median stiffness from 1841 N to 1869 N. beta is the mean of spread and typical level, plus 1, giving 2.54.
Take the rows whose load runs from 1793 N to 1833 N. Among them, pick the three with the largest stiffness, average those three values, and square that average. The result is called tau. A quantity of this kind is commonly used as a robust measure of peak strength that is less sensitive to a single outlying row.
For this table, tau 10.3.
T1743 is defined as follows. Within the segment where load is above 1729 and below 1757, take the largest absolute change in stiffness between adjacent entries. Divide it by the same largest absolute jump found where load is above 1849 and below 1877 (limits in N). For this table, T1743 0.4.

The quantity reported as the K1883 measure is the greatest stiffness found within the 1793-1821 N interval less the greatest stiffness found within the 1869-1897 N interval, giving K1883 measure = 0.2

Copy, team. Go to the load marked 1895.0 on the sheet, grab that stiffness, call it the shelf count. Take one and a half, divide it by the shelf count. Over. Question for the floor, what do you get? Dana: 0.50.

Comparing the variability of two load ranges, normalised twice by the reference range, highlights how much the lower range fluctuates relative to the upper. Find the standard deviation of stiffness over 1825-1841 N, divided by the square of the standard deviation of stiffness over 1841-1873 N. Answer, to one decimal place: 2.1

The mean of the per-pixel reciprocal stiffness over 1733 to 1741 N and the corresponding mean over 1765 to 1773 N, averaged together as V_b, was 0.340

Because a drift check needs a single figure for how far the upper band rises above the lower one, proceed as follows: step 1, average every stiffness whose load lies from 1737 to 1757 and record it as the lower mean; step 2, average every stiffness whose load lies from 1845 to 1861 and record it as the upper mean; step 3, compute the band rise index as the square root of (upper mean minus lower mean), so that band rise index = 0.45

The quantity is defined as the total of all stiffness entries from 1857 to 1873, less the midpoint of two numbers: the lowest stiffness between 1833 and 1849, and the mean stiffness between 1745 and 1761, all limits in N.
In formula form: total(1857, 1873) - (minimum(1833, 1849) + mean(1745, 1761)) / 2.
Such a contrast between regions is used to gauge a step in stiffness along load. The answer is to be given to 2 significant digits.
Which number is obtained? 8.5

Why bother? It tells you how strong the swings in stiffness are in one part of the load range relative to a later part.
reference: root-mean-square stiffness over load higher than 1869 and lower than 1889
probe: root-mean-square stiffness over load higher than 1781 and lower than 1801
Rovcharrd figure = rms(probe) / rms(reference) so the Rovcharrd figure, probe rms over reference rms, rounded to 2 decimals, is 1.03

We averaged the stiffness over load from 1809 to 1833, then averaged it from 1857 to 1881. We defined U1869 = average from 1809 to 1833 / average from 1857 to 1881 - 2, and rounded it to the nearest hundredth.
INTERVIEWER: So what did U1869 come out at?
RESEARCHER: -0.92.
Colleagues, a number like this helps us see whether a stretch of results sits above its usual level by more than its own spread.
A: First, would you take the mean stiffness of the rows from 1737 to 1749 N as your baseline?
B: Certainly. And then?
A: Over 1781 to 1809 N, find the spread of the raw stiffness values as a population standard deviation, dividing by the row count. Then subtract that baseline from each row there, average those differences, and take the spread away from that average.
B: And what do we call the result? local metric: 0.14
